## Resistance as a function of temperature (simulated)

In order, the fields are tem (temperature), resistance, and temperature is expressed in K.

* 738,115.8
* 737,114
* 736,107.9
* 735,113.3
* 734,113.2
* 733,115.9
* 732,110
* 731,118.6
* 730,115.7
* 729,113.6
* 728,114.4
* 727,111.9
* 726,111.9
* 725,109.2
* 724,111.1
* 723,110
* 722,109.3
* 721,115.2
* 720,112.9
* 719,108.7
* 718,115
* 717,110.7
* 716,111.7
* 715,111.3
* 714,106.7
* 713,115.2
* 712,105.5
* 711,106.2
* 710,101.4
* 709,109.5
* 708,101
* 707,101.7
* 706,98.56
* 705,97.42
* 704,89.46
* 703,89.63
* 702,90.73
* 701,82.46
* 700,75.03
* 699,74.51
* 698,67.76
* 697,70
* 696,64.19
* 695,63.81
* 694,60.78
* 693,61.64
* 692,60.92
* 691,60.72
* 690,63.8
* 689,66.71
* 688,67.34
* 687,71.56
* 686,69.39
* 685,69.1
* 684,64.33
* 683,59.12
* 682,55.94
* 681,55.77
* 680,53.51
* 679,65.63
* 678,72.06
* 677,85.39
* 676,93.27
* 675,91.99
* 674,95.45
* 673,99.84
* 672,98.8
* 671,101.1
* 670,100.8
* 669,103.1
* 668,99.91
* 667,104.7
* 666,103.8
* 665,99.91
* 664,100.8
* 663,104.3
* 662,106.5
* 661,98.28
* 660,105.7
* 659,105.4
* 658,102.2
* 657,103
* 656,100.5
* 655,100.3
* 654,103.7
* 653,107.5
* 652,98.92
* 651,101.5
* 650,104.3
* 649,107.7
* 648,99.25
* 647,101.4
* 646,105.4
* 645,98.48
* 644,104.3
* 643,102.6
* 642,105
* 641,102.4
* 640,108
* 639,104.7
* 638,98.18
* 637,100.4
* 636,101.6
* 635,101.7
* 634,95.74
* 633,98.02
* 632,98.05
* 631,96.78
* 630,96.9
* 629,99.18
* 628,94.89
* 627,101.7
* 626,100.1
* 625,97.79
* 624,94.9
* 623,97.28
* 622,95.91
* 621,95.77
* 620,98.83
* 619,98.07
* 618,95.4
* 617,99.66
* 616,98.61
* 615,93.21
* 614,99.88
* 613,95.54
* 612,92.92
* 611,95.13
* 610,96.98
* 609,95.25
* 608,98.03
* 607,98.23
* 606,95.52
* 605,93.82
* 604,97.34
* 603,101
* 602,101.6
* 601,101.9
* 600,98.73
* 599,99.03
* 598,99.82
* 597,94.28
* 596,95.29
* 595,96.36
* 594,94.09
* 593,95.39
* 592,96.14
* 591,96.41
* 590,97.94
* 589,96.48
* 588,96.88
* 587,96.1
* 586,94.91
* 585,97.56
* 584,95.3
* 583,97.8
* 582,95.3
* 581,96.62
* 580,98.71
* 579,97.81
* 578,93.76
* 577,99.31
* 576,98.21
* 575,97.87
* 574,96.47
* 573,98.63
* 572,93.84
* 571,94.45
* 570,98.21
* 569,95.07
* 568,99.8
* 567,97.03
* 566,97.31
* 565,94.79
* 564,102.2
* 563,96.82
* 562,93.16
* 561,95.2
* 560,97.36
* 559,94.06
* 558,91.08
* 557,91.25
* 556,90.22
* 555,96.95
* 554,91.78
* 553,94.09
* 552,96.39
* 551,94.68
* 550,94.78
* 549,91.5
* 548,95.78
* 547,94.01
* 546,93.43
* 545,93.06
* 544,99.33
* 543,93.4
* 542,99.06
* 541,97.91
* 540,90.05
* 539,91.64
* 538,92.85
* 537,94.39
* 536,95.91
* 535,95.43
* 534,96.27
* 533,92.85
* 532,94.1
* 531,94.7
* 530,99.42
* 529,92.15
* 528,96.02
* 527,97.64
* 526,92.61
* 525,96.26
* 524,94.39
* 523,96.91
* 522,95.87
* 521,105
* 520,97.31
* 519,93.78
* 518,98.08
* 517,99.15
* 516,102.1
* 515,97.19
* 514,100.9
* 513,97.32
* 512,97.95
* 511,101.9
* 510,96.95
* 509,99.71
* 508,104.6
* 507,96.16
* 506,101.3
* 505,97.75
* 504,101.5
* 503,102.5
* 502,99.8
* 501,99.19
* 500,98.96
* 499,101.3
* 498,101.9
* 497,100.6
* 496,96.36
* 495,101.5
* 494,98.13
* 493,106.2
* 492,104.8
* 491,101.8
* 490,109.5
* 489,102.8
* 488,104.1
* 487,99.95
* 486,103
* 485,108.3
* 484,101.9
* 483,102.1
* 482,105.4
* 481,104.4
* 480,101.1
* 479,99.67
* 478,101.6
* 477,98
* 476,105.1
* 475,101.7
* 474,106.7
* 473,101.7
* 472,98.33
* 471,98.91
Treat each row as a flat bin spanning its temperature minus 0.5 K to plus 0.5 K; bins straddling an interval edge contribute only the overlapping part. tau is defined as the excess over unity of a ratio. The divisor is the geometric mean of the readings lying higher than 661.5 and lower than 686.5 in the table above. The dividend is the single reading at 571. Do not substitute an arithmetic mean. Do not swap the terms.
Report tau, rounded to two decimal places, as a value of 0.12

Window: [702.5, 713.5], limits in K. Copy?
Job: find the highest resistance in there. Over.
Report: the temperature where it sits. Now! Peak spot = 713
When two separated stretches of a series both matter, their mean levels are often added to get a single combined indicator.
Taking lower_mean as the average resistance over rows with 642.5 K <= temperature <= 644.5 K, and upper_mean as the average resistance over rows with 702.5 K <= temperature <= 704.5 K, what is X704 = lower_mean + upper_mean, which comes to 193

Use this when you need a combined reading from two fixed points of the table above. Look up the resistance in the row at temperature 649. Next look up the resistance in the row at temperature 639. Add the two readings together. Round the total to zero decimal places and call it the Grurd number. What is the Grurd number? 212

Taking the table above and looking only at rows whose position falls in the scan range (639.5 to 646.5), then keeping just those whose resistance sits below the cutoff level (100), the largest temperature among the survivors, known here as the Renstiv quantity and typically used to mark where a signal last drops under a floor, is 645 K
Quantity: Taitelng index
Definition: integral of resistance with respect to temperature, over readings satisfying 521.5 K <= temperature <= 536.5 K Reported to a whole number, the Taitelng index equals 1431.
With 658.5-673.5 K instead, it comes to 1533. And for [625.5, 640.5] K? 1496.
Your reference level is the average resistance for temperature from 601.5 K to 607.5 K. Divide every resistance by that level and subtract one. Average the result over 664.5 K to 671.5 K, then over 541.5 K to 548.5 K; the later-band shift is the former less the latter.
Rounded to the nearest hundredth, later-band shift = 0.07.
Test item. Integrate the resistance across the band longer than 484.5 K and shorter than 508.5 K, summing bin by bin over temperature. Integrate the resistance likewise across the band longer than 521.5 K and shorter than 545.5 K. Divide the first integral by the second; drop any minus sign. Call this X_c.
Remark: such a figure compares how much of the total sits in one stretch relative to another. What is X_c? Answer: 1.07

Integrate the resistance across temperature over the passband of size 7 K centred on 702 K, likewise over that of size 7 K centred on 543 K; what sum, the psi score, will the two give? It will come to 1265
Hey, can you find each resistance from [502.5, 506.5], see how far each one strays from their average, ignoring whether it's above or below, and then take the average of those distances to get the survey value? 1.5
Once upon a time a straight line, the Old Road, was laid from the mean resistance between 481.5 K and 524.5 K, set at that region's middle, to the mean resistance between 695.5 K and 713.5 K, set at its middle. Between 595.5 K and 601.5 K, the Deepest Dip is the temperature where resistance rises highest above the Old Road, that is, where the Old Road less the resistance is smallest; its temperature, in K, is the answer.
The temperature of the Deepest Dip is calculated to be 601 K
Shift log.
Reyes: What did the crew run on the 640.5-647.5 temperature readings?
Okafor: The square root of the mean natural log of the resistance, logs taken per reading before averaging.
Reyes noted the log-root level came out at 2.15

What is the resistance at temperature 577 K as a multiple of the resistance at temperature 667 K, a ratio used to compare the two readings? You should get 0.95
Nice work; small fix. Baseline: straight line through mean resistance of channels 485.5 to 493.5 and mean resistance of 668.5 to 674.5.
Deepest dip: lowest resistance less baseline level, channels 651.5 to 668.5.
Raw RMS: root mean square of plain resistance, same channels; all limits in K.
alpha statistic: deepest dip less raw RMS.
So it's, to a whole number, -105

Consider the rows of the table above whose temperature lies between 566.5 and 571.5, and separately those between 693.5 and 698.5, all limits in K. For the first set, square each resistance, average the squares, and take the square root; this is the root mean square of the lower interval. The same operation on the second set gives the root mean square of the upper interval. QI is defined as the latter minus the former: -32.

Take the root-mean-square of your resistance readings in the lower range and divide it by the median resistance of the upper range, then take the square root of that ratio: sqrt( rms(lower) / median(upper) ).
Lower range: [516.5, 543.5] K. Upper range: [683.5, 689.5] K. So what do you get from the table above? 1.18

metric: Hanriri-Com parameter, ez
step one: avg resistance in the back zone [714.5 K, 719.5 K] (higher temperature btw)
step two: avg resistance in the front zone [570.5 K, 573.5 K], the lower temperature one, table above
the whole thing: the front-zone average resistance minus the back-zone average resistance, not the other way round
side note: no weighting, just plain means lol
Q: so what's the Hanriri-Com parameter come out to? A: -16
